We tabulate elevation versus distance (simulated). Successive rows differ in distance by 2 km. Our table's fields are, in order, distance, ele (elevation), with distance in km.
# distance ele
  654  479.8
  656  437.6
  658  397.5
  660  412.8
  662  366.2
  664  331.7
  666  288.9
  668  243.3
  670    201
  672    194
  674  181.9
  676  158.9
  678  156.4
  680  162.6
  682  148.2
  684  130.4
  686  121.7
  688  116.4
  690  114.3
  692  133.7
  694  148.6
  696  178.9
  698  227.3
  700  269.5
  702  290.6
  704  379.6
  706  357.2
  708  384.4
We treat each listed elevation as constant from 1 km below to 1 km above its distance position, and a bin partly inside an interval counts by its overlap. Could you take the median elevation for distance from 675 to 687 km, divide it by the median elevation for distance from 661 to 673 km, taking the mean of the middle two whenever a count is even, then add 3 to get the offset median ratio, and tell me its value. 3.6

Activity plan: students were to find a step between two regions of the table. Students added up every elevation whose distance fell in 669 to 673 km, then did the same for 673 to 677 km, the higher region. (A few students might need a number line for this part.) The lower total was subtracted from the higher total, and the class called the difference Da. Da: -54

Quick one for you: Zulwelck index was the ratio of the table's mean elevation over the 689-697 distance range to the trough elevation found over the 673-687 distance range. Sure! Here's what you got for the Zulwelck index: 1.18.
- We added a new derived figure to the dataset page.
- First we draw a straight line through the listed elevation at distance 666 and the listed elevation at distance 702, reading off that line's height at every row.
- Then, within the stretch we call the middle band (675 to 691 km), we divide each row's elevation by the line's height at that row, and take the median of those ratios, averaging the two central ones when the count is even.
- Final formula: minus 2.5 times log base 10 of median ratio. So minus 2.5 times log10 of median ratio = 0.79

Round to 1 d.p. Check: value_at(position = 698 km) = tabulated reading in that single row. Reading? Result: 227.3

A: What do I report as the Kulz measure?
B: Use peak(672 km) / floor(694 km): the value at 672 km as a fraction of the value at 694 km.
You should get 1.3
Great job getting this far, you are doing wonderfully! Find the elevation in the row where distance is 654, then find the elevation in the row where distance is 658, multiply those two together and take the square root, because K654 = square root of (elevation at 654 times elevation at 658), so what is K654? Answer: 437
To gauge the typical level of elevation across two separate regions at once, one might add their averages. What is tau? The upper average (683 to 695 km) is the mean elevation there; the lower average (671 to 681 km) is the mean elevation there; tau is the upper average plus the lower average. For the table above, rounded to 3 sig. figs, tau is 298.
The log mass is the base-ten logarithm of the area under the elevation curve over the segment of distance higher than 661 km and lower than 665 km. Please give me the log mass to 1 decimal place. 3.1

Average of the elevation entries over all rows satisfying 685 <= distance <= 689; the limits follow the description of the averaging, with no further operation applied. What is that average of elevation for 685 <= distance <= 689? 119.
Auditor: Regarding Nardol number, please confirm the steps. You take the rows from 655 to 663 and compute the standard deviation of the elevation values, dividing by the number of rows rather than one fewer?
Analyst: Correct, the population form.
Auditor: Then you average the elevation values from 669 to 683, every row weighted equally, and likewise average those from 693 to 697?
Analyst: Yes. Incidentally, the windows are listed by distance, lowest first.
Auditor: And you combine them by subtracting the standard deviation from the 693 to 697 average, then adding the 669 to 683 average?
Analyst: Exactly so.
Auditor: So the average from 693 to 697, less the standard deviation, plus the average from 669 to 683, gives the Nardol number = 310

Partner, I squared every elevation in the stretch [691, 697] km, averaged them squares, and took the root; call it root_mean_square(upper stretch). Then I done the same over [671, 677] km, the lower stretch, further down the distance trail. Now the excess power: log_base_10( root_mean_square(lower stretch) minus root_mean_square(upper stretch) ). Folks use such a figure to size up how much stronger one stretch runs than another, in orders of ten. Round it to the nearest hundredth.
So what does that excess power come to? 1.38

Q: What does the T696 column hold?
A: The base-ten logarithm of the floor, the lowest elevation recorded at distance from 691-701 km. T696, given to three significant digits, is 2.13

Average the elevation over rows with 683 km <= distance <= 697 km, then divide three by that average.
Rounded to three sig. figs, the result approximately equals 0.0222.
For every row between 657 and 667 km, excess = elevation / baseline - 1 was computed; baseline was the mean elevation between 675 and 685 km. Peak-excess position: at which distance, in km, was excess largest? 660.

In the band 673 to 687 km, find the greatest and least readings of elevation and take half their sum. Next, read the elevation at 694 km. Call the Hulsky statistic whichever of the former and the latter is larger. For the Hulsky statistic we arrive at 152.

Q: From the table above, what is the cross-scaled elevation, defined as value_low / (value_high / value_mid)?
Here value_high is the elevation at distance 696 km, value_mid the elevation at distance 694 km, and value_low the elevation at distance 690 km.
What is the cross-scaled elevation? 95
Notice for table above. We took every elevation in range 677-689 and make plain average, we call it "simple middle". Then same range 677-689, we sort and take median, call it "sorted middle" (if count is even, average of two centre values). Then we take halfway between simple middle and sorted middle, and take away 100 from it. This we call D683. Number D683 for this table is 39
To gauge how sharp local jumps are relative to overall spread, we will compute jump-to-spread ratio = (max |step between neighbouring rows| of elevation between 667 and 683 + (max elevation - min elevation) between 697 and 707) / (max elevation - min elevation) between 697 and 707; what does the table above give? 1.3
